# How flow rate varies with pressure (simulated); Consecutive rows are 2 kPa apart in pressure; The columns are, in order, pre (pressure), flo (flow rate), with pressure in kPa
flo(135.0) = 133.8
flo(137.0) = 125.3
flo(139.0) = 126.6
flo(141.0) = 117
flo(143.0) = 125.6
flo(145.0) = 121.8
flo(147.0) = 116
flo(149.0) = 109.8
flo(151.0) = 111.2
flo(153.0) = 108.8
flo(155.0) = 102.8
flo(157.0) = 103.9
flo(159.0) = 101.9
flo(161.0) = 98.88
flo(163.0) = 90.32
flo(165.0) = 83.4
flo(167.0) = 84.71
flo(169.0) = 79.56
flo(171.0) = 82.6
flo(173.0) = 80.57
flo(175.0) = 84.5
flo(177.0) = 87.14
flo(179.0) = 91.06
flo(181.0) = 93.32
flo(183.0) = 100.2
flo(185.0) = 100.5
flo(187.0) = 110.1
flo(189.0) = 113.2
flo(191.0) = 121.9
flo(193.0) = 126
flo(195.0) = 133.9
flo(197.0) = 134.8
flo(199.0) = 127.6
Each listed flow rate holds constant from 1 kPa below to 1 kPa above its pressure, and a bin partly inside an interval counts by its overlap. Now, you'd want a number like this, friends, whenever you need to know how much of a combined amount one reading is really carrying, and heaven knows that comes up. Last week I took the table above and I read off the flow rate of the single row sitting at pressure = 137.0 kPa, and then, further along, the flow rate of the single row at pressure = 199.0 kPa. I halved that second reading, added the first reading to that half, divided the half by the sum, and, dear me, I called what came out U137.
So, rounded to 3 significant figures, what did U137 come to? 0.337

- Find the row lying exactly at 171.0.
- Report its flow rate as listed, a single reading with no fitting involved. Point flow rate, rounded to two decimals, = 82.60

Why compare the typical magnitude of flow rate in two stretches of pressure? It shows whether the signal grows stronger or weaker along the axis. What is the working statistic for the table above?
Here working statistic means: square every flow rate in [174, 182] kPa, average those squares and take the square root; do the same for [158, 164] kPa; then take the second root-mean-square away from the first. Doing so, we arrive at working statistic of -8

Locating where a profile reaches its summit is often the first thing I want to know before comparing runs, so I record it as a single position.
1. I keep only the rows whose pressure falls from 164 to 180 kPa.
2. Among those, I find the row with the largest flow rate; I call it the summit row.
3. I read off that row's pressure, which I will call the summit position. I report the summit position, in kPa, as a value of 179.0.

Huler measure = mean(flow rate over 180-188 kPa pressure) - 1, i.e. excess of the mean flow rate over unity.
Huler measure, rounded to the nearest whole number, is 100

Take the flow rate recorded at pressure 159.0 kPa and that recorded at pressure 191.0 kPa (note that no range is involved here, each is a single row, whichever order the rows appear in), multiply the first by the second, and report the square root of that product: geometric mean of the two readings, 111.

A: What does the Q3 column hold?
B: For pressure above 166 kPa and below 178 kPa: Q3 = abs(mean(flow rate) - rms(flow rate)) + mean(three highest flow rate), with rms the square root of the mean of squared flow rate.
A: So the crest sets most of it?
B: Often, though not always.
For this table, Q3 85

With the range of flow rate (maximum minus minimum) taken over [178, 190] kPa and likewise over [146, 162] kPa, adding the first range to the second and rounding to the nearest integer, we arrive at 39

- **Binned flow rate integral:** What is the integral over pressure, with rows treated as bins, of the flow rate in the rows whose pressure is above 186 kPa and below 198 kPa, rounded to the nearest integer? 1480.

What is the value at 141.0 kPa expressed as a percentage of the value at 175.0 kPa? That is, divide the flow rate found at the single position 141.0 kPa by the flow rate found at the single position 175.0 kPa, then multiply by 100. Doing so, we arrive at 138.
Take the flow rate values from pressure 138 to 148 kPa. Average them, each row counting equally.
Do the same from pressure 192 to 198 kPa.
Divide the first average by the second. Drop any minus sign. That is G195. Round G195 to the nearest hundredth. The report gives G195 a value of 0.92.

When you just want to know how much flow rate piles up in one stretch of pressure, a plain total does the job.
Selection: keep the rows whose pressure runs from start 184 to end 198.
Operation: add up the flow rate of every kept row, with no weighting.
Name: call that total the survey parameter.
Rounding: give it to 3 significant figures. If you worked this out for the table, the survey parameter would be 840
